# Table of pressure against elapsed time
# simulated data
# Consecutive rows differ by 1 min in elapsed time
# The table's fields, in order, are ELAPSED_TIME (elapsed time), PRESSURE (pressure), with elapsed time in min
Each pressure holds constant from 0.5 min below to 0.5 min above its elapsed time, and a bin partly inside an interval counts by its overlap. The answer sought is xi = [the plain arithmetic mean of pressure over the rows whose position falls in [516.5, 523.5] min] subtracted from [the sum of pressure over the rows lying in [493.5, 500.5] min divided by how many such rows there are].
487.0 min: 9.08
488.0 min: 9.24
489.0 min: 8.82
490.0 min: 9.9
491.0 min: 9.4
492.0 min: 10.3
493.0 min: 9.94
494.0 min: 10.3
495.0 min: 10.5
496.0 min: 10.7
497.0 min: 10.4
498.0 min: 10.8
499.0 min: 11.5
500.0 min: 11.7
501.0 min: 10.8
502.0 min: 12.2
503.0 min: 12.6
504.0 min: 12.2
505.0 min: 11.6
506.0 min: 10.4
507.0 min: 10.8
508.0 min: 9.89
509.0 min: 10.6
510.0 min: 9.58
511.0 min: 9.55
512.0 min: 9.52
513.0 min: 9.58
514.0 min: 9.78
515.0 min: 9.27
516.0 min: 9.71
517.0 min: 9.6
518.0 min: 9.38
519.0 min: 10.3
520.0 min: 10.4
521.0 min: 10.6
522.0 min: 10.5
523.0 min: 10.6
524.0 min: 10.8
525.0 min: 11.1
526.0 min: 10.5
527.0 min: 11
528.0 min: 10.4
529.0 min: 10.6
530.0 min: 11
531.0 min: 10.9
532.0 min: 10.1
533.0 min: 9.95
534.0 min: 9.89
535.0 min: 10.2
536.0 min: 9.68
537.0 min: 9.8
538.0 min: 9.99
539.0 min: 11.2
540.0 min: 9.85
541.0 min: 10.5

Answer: 0.6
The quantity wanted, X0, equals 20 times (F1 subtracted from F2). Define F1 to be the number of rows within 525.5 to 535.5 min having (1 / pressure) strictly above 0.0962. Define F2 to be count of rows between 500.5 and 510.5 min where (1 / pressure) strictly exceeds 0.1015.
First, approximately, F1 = 4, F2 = 1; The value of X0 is -60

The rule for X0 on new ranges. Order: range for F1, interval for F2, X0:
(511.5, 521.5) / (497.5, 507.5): -160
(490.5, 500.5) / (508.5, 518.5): 100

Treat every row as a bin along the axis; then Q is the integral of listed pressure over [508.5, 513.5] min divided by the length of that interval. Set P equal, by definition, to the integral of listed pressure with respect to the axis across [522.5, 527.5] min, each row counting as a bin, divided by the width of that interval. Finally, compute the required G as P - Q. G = 1.0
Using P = 10.8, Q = 9.77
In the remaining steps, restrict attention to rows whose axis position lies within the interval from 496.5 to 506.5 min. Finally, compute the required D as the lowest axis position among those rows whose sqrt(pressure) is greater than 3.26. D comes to 498.0 min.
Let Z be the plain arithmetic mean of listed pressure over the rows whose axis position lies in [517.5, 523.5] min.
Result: 10.3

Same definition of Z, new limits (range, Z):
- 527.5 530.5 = 10.7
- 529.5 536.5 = 10.2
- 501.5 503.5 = 12.4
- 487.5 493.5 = 9.6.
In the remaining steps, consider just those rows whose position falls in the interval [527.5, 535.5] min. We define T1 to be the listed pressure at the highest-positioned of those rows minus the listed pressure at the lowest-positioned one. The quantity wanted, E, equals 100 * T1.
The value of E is -20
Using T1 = -0.20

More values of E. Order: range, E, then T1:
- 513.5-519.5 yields 52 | 0.52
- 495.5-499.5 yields 80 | 0.80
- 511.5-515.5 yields -25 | -0.25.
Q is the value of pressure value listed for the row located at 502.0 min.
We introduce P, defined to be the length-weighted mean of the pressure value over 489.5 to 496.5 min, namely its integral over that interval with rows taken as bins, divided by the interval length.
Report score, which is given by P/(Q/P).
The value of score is 8.4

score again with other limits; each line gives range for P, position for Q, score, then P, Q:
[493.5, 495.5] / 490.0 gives 10.9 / 10.4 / 9.9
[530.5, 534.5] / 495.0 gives 9.9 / 10.2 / 10.5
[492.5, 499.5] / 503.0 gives 8.9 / 10.6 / 12.6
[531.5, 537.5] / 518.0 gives 10.5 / 9.9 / 9.38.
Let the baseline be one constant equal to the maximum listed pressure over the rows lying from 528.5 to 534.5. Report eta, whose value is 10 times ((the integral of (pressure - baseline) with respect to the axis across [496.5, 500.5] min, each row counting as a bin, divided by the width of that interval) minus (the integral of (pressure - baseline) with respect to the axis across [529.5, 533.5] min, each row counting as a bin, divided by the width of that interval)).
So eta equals 6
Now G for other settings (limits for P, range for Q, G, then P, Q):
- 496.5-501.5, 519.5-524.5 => 0.5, 11.0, 10.58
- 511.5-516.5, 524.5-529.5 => -1.1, 9.6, 10.72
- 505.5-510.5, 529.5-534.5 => -0.1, 10.3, 10.37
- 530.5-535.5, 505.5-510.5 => 0.0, 10.2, 10.25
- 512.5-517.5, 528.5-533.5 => -0.9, 9.6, 10.51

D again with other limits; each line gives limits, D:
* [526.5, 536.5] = 527.0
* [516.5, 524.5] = 524.0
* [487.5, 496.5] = 496.0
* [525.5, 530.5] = 527.0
